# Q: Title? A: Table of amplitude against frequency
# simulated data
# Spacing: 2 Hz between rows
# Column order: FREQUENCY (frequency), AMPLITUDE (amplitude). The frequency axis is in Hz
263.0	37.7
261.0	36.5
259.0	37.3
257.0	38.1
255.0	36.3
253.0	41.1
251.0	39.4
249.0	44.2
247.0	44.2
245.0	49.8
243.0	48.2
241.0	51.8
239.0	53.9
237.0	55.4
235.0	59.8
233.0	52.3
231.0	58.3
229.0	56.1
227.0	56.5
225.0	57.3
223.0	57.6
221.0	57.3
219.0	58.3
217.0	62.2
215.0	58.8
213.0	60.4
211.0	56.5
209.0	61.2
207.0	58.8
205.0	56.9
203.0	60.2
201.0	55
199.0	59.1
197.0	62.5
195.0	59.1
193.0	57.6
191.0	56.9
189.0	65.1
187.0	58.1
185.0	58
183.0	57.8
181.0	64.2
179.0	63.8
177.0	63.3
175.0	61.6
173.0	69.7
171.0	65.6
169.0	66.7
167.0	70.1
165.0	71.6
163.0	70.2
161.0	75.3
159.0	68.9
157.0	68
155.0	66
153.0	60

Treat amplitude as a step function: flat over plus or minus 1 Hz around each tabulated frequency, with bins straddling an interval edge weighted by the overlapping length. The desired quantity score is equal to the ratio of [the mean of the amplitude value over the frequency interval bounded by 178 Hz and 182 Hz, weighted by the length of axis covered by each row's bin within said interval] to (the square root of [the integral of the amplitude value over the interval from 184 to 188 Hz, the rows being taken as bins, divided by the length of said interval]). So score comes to 8.4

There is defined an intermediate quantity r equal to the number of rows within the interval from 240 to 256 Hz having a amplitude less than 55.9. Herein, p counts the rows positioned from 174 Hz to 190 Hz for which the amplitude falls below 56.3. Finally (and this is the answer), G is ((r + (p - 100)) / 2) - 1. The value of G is -47.0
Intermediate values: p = 0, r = 8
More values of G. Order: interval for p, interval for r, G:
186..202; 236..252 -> -46.5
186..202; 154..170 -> -50.5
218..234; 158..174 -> -50.0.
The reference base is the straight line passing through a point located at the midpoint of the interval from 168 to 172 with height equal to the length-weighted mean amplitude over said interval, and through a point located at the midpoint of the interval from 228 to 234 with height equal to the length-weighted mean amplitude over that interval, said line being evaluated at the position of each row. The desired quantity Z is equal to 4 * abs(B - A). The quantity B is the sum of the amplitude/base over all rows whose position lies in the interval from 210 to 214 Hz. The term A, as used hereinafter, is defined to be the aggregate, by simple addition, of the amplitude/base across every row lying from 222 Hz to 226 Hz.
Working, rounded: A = 2.02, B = 1.99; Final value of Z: 0.15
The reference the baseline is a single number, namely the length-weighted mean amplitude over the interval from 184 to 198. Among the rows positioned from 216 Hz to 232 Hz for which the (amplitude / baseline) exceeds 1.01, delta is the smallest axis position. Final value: 217.0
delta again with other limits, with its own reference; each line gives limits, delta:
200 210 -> 209.0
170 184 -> 171.0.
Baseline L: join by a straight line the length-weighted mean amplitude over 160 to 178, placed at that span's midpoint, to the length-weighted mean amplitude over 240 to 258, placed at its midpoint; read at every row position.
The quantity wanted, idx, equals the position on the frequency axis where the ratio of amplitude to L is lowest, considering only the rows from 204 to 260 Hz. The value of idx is 255.0 Hz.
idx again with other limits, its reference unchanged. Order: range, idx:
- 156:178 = 175.0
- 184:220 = 185.0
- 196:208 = 201.0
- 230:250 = 247.0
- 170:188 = 183.0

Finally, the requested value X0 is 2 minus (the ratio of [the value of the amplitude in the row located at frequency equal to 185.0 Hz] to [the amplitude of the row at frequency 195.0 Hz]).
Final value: 1.0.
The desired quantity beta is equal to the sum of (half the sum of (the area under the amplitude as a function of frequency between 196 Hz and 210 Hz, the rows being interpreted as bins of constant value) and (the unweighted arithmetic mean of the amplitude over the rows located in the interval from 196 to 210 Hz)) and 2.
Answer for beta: 445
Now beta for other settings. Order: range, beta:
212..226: 443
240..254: 343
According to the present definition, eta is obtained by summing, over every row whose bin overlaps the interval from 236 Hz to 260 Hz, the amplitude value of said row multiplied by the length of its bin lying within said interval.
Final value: 1079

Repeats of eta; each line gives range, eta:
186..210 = 1421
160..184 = 1600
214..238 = 1380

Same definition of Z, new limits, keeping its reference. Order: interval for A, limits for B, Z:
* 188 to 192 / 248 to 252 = 1.39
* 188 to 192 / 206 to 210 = 0.28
